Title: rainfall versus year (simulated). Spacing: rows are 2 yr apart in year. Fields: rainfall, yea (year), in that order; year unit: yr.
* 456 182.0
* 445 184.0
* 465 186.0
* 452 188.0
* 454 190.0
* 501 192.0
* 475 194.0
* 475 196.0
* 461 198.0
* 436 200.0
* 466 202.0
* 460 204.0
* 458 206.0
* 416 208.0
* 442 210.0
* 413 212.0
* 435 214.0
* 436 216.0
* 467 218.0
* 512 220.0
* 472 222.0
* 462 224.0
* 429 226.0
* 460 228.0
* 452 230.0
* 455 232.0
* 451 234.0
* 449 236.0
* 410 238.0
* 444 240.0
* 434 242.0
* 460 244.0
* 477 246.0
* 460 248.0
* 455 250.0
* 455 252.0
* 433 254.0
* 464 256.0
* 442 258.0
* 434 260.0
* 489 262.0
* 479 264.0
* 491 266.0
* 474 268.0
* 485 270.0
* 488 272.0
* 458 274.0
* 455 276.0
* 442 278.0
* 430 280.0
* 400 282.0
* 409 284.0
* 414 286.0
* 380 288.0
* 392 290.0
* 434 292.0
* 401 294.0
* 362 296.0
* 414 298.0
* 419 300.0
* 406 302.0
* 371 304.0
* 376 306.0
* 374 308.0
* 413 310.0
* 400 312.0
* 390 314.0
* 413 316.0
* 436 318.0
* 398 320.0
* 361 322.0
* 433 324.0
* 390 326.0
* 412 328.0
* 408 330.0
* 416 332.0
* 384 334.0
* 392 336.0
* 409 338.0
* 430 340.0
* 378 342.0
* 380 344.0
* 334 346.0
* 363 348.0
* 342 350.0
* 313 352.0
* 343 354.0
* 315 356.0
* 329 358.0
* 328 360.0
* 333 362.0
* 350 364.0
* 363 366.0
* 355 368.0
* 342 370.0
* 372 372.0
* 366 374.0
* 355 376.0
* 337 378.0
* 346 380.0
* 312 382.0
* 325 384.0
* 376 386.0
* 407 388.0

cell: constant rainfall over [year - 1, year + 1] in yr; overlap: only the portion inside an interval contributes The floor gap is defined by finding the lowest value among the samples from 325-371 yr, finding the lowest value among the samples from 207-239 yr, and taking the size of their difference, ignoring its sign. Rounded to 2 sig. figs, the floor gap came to 97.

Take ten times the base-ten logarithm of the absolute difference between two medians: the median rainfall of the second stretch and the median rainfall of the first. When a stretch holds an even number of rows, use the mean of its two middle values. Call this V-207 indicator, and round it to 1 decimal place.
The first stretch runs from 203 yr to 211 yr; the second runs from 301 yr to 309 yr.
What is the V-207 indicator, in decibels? 18.8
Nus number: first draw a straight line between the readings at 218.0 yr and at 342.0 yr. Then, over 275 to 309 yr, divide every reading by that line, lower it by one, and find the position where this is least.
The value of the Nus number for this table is 296.0 yr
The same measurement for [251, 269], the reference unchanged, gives 254.0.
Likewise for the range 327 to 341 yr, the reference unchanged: 334.0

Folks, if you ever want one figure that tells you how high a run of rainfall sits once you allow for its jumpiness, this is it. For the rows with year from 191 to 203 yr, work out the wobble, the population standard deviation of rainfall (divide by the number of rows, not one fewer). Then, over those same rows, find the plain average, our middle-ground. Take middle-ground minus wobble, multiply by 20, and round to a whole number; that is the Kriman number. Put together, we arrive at 8992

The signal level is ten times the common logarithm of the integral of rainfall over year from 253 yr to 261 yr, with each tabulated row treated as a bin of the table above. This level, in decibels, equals 35.5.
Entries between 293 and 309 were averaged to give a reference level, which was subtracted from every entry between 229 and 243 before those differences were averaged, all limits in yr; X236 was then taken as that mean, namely 52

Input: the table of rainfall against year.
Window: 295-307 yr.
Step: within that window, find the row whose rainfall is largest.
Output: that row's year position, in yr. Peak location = 300.0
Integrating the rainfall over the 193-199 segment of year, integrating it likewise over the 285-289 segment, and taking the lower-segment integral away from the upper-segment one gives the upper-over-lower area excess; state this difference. -1234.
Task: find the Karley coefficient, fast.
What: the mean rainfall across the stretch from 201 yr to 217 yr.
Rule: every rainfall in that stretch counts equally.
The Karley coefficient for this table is 441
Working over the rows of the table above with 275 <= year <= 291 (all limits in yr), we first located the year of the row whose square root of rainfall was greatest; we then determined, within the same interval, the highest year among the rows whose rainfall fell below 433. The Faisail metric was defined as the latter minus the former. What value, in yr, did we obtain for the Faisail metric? 14 yr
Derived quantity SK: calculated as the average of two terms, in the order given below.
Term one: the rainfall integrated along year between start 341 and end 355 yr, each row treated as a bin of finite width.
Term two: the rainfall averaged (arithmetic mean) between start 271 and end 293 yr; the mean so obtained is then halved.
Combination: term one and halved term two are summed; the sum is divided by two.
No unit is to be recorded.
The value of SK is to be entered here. 2560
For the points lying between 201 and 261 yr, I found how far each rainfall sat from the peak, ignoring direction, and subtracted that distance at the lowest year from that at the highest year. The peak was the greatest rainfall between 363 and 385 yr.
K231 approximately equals -32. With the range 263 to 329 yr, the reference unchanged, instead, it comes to -67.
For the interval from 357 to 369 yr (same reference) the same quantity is -26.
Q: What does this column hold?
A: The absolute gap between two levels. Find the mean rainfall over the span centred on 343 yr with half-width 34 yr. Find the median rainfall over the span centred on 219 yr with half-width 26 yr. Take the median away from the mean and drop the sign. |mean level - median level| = 79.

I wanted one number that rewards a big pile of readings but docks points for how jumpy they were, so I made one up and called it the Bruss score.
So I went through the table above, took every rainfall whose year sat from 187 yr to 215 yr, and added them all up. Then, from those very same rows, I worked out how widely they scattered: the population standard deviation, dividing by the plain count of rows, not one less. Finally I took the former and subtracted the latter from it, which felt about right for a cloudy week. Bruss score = 6321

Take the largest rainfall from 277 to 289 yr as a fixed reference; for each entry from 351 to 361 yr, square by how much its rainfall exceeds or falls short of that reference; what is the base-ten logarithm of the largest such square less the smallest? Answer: 3.84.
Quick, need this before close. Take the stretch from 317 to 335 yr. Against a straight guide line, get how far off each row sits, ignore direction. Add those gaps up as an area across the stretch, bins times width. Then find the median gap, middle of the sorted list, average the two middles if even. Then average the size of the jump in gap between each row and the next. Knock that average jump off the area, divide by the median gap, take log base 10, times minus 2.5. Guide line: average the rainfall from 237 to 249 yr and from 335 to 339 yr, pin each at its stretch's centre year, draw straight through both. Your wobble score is -3.26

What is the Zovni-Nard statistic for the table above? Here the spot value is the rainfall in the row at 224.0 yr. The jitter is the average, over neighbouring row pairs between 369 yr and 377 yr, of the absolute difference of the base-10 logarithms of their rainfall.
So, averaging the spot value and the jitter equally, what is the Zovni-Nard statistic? 231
